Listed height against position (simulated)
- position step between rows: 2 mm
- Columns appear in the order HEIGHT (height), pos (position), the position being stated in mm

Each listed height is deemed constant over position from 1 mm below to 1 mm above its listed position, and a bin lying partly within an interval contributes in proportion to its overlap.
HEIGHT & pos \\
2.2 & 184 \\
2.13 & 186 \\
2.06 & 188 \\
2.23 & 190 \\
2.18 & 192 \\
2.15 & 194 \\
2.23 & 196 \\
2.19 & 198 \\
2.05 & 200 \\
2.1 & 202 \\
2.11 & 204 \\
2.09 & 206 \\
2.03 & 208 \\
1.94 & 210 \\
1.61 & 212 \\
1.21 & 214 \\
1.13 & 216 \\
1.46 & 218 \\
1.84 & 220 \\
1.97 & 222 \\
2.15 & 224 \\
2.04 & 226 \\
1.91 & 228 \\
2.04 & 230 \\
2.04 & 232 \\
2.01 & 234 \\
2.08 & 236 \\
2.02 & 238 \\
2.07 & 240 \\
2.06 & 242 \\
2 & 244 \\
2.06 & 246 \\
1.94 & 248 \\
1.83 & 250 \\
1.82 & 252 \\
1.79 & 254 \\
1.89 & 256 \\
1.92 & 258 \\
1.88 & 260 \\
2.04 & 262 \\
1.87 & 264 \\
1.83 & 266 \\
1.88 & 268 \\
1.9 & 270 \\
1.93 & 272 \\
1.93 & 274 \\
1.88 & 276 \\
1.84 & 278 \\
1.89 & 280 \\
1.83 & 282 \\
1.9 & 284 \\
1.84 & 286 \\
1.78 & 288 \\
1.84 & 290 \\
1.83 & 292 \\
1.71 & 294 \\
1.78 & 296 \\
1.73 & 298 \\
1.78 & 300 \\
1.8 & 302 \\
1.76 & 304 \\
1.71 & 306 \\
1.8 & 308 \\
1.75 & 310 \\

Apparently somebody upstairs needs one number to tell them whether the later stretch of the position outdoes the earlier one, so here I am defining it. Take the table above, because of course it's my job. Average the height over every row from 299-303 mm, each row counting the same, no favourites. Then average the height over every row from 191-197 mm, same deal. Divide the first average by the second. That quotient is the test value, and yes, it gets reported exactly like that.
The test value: 0.82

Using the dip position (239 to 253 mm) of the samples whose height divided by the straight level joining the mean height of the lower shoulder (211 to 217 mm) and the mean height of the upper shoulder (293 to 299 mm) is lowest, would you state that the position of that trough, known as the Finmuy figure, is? 252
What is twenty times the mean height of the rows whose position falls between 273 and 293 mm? 37.1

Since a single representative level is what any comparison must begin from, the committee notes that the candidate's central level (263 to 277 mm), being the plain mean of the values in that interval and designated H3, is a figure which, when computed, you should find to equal 1.89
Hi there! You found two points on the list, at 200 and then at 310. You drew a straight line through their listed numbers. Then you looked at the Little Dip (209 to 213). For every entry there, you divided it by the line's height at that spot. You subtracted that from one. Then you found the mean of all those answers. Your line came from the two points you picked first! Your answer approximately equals 0.12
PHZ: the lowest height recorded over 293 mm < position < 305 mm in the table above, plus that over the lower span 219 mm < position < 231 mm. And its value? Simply 3.55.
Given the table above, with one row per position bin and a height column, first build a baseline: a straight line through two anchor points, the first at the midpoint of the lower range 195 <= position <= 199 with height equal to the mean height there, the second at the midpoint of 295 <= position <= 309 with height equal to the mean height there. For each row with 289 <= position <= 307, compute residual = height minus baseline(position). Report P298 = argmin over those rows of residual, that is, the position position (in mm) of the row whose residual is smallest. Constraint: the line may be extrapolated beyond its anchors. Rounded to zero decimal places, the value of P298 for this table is 294 mm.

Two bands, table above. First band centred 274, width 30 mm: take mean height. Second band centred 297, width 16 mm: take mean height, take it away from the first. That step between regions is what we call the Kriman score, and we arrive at 0.10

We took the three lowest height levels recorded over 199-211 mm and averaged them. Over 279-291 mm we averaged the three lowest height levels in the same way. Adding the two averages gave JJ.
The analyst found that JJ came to 3.82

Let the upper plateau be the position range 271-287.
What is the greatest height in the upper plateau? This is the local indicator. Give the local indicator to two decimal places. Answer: 1.93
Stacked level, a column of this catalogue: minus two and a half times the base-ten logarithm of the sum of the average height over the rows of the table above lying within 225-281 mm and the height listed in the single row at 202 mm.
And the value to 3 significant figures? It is -1.52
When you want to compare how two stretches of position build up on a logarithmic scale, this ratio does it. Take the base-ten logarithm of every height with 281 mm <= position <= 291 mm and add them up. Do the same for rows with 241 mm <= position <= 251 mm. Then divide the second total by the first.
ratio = 1.12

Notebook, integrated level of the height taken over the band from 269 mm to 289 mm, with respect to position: 37.4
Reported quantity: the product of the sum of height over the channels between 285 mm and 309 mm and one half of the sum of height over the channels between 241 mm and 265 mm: 247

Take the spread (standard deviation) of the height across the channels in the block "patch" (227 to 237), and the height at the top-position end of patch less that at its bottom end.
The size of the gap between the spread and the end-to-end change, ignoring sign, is 0.11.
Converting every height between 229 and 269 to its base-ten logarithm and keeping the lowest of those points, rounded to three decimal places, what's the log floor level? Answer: 0.253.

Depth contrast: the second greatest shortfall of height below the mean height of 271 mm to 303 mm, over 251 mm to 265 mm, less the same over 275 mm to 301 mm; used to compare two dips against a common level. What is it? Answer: -0.09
